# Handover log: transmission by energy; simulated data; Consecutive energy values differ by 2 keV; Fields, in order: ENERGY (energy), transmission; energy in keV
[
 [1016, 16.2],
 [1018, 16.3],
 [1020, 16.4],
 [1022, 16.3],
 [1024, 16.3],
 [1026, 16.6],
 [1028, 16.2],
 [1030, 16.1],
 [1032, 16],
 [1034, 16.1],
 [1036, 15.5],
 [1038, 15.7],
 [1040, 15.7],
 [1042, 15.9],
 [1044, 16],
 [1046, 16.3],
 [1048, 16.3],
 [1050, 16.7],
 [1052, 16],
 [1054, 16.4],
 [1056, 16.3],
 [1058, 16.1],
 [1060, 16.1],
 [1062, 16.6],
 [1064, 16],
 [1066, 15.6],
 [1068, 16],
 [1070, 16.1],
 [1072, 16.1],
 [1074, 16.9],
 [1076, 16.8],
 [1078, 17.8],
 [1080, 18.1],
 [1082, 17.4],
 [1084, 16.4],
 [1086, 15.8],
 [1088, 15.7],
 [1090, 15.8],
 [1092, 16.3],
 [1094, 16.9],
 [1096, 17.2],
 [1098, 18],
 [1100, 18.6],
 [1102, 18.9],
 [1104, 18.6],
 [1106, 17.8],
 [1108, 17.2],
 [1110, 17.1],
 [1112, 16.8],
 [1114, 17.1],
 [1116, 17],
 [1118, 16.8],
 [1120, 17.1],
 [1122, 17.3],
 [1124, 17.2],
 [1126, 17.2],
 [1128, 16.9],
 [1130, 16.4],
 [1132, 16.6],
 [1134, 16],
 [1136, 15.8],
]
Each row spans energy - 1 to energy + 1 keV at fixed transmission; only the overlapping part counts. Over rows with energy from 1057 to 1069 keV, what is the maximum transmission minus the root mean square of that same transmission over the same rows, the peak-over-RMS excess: 0.53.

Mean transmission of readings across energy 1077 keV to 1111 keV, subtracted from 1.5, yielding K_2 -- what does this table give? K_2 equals -15.8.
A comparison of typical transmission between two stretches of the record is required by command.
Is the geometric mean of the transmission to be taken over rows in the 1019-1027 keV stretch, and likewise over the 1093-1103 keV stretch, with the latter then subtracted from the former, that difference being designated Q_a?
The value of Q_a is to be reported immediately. -1.5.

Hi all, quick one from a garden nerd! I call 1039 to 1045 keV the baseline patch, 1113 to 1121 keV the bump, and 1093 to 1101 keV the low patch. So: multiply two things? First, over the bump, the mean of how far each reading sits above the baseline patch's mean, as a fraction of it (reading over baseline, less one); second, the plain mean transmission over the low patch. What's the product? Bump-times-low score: 1.3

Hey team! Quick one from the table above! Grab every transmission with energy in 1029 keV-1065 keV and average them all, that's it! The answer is 16.1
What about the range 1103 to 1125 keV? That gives 17.3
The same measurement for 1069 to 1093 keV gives 16.6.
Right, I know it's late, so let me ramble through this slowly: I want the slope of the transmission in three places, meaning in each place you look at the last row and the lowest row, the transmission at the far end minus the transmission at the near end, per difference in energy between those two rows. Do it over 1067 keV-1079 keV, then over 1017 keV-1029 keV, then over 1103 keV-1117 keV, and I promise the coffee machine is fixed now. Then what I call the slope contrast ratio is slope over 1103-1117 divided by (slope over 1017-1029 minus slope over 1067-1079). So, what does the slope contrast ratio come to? 0.70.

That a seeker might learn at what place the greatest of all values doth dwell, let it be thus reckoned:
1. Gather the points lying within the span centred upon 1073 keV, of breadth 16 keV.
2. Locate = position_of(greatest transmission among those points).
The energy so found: 1080 keV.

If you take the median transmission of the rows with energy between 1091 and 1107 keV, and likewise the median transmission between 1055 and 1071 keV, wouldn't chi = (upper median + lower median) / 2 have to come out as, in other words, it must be 17.0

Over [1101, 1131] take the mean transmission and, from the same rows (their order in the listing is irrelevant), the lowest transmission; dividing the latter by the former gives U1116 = 0.948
